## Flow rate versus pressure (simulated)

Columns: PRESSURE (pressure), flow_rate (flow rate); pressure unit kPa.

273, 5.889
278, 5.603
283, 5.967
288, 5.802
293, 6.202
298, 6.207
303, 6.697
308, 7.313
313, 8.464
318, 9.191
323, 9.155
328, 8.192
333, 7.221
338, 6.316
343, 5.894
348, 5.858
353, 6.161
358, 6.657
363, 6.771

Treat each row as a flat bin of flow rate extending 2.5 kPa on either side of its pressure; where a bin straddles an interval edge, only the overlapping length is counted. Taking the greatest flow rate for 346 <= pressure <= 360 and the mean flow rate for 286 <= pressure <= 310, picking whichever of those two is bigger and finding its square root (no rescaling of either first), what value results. 2.58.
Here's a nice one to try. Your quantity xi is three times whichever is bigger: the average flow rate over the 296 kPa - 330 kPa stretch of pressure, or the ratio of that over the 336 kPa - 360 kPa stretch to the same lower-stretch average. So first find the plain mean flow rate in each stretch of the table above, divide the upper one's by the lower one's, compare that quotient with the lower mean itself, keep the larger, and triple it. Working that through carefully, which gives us 24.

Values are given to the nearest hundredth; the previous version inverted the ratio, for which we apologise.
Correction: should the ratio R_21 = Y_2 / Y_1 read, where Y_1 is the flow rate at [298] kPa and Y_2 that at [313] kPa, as 1.36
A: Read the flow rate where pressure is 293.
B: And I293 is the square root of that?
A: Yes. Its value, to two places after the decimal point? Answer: 2.49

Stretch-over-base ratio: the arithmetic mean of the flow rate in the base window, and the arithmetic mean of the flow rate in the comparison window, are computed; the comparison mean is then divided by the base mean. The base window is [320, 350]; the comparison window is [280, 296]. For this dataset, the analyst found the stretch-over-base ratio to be 0.84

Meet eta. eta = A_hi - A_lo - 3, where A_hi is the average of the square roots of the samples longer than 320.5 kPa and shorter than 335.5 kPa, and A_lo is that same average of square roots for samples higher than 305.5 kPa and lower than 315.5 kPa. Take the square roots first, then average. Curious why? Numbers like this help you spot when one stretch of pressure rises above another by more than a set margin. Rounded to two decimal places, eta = -2.95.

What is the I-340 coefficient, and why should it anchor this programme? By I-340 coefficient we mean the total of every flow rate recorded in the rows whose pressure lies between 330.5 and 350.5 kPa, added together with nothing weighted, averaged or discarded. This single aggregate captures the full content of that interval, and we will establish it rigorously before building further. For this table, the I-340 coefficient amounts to 25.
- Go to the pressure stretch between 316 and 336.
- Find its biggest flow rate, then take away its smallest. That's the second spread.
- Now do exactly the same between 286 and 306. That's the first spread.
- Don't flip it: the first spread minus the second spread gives -1.1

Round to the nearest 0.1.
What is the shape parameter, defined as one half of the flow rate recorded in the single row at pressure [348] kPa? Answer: 2.9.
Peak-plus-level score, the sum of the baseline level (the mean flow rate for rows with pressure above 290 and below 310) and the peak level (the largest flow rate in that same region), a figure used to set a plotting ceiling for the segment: 13.9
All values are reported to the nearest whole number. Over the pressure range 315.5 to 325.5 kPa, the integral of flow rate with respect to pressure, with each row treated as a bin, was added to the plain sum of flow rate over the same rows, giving 110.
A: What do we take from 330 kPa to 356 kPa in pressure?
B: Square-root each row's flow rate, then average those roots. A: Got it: 2.51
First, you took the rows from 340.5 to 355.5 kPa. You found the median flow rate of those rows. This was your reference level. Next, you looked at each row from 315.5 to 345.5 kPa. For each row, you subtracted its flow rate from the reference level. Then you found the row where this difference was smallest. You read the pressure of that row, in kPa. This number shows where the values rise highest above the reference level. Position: 318 kPa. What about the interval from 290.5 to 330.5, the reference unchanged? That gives 318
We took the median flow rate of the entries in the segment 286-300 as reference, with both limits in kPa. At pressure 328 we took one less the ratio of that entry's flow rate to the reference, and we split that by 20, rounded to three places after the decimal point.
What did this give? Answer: -0.016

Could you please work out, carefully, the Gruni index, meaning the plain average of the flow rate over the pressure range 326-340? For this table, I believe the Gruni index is 7.2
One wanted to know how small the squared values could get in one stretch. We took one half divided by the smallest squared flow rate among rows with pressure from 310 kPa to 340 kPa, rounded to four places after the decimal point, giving 0.0125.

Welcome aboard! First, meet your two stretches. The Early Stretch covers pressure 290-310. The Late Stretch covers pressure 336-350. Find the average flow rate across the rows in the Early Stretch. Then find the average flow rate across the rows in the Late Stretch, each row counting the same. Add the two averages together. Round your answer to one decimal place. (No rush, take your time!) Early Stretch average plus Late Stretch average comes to 12.6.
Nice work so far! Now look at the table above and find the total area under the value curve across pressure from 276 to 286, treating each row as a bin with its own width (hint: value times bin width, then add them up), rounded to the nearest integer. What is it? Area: 58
